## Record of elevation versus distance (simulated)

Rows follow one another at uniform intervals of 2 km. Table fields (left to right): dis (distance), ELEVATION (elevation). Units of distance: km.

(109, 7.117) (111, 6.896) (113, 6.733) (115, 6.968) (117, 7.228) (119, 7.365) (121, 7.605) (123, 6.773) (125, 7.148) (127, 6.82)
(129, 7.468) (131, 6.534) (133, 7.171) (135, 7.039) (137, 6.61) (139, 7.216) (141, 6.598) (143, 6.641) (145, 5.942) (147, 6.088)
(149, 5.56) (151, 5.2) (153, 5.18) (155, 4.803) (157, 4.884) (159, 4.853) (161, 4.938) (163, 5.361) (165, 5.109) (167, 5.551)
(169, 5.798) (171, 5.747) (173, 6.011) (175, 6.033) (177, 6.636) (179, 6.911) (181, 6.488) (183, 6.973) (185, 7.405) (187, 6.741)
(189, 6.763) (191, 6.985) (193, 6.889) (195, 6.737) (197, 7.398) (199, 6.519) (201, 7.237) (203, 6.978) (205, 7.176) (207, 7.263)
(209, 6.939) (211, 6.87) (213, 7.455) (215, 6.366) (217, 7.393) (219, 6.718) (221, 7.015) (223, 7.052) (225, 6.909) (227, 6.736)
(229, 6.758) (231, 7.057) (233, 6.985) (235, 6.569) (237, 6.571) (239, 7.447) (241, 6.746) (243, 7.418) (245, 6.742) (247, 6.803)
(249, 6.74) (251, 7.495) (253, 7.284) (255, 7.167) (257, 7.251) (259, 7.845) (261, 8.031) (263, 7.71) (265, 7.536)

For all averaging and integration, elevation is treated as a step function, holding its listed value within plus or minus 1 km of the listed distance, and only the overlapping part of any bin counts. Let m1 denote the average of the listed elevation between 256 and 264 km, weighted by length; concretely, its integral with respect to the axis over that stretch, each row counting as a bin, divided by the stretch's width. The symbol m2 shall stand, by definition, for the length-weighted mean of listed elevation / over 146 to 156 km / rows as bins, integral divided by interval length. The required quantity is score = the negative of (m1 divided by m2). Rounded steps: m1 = 7.7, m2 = 5.4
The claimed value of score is -1.44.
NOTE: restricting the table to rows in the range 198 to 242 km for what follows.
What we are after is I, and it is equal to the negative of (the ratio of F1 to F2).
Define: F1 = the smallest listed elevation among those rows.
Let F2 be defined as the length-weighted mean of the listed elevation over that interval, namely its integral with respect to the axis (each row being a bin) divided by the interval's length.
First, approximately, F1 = 6.366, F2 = 6.9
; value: -0.92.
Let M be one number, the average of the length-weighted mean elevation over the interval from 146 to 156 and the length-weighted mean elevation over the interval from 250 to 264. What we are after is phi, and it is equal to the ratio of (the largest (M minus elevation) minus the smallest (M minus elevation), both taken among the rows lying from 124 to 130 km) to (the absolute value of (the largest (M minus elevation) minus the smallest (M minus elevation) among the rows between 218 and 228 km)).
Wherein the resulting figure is 1.9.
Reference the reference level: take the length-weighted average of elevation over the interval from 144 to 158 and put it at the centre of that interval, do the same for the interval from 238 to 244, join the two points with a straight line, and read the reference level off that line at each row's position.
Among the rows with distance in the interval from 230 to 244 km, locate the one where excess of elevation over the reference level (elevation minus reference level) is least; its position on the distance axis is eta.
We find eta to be 237 km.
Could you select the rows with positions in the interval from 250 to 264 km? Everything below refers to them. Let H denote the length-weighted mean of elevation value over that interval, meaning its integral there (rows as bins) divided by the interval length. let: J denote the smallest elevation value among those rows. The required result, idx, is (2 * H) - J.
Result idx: 7.91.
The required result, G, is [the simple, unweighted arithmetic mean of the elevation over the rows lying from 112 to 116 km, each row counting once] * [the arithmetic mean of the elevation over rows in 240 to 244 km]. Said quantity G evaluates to 48.5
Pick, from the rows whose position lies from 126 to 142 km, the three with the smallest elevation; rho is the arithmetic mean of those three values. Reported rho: 6.58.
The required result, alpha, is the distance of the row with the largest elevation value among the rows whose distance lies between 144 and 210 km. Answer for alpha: 185 km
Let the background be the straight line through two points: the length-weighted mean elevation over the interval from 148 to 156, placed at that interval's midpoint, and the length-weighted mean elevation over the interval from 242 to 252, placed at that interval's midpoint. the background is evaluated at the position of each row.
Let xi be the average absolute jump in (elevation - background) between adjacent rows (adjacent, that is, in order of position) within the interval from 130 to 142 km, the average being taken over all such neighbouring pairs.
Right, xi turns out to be 0.49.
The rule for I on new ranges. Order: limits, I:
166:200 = -0.85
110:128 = -0.95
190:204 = -0.94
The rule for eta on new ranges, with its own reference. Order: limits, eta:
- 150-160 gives 159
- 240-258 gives 249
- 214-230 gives 215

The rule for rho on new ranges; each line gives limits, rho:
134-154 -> 5.31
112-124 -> 6.82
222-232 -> 6.80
